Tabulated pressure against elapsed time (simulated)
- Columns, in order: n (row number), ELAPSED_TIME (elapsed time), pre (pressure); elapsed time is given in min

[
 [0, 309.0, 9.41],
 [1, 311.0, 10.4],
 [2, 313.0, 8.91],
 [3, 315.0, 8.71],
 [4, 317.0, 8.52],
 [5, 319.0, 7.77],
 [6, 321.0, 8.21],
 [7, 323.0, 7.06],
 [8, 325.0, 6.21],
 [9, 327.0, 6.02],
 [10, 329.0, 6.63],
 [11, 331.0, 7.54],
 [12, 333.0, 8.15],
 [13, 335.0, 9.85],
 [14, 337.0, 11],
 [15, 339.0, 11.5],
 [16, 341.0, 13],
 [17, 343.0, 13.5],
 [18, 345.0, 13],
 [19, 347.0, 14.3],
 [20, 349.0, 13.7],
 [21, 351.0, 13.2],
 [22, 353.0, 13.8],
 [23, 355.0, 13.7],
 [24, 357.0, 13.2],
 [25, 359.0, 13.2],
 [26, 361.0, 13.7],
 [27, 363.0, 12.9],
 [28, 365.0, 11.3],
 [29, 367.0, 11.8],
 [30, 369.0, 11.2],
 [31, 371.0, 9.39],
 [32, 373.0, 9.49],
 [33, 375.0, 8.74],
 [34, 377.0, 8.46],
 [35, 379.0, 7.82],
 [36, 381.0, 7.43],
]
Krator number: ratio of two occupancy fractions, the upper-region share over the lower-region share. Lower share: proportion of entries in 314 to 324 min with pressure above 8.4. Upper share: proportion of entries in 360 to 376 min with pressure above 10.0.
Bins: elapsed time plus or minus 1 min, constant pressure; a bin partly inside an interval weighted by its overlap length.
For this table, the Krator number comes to 1.6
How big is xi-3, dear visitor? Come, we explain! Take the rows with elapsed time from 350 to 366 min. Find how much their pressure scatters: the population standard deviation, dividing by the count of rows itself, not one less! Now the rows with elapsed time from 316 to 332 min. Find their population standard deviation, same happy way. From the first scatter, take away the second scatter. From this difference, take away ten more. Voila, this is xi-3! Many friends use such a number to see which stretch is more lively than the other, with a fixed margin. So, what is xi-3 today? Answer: -10.1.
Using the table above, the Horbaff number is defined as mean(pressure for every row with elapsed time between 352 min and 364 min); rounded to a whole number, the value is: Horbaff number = 13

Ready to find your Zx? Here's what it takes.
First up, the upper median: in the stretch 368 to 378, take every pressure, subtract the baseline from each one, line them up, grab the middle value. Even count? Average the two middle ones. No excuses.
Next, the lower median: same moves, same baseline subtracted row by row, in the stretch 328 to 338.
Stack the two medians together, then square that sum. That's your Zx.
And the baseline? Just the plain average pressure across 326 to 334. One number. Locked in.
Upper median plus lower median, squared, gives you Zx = 11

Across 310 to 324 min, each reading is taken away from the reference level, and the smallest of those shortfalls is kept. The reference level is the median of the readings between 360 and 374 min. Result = 0.9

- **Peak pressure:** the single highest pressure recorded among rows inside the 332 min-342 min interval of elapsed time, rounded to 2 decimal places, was 13.00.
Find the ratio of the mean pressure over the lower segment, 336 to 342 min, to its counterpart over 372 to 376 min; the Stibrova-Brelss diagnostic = 1.30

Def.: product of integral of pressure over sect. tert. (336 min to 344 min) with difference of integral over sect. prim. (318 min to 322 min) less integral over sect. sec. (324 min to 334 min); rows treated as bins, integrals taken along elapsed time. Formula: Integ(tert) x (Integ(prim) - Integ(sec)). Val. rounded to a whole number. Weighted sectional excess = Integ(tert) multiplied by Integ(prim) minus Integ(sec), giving -3640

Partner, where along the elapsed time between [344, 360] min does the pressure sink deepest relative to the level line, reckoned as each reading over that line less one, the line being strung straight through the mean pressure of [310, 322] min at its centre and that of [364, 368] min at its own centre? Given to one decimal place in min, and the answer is 359.0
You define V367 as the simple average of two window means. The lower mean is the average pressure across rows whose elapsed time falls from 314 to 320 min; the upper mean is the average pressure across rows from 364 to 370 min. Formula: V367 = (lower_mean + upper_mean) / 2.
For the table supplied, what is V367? 9.9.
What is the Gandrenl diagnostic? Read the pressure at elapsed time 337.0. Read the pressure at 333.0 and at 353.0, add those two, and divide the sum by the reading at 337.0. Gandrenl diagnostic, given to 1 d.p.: 2.0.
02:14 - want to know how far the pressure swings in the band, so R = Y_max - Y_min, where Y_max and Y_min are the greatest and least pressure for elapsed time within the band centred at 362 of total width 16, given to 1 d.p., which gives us 2.5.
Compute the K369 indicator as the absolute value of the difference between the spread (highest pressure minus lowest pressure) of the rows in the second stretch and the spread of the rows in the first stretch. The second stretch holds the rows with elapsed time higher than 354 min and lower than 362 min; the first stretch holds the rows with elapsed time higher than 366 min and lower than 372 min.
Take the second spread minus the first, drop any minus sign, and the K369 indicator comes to 1.9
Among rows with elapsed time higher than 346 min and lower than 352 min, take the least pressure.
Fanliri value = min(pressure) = 13.2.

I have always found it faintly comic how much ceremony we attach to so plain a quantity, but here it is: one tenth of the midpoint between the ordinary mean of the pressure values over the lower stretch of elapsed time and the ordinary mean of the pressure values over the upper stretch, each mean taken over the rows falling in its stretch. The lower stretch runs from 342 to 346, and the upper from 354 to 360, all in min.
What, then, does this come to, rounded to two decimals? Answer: 1.33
